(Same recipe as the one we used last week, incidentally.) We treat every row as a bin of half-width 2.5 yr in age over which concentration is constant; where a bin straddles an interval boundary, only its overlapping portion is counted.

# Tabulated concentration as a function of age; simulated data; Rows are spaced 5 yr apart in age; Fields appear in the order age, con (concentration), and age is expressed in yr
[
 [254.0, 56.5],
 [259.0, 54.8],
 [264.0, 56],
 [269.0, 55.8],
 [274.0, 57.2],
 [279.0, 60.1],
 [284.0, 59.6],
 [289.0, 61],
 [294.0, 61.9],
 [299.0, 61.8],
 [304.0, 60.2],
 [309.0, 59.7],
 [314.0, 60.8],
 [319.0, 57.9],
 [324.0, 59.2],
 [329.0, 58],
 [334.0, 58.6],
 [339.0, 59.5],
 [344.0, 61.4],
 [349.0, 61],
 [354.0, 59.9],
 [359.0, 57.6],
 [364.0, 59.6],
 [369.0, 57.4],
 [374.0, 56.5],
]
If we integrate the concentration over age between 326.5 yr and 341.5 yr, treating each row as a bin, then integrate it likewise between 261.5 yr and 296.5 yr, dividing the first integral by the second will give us 0.4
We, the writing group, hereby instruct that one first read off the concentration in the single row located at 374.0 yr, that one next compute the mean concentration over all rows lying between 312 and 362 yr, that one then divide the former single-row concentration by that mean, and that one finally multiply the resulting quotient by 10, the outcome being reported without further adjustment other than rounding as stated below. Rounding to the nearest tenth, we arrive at 9.5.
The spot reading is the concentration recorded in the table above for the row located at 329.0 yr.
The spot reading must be 58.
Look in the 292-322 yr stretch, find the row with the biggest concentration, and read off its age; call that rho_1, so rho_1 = 294.0 yr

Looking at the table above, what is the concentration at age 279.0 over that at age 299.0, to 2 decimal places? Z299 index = 0.97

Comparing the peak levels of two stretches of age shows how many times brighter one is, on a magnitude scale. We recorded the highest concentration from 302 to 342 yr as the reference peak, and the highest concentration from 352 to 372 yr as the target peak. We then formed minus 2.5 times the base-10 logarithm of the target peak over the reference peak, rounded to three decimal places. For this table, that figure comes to 0.016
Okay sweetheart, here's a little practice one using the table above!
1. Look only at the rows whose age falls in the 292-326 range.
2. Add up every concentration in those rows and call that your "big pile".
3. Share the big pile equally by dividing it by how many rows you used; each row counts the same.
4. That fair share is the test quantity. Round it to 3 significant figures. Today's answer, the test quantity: 60.2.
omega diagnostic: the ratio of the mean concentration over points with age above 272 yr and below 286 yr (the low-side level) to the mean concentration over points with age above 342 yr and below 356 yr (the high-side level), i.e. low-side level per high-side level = 0.97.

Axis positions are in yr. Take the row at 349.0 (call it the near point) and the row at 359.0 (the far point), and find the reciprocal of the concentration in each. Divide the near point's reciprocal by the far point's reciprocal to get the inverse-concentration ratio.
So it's 0.94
